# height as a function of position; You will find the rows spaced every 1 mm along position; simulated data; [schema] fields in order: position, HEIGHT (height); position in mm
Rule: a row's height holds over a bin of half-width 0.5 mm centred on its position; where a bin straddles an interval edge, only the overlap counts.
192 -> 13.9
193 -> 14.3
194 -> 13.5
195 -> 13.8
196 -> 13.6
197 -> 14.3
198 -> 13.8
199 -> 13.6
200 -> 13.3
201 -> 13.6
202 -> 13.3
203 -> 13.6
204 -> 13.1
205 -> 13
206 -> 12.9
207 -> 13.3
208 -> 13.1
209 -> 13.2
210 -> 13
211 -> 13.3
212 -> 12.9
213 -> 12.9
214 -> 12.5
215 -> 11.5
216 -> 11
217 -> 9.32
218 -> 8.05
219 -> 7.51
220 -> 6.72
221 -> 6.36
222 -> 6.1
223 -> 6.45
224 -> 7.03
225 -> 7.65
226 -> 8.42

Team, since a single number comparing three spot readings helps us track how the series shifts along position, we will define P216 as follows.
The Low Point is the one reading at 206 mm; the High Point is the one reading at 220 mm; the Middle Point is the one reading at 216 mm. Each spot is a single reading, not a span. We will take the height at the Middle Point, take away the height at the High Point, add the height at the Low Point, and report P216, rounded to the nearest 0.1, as 17.2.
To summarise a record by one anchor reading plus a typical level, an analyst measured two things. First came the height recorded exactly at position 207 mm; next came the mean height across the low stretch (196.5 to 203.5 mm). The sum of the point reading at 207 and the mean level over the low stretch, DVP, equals 27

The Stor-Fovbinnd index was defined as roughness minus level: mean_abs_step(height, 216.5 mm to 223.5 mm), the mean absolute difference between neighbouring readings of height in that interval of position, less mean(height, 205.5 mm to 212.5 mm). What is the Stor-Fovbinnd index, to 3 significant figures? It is -12.5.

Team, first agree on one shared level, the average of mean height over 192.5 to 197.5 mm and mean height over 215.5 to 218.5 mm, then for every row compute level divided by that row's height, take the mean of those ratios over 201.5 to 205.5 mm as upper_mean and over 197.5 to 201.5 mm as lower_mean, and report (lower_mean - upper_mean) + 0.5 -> 0.479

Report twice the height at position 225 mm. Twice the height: 15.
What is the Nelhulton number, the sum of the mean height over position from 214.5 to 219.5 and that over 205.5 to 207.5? 23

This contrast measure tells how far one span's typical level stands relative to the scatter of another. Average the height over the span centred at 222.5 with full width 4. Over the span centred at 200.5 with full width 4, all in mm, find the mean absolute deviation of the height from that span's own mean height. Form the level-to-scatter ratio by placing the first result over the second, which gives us 43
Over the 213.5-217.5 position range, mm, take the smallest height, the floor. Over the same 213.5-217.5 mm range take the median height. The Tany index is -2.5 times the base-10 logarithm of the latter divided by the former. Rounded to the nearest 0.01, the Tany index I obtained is -0.20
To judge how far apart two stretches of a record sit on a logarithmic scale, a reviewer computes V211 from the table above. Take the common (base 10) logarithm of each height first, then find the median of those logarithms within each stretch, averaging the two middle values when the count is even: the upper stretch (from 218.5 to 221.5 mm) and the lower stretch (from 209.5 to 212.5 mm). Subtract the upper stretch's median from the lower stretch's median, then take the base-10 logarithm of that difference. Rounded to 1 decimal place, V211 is -0.5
